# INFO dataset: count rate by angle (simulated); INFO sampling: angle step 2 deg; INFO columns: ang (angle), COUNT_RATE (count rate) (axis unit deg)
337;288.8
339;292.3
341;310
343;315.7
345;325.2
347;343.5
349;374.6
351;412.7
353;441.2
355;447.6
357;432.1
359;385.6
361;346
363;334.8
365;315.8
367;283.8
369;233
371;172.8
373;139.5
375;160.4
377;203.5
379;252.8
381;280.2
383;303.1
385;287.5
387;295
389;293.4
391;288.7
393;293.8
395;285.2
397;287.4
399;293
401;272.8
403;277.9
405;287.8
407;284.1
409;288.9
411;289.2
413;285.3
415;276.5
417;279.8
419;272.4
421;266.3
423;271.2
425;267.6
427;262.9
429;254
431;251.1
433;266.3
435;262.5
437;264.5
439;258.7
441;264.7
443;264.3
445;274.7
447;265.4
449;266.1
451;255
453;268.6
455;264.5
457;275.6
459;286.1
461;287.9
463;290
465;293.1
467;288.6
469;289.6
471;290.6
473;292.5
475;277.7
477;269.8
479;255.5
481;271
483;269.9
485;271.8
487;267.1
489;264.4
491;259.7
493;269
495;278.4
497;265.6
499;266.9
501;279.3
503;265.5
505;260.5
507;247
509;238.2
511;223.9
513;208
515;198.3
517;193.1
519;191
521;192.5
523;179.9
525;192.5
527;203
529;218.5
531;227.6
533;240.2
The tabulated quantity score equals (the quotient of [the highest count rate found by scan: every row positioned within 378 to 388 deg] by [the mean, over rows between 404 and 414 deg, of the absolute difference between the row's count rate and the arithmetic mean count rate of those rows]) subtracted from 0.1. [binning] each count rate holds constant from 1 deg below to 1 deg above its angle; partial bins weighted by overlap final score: -160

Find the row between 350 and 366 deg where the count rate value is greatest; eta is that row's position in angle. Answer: 355 deg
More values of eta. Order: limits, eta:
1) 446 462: 461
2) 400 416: 411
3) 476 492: 485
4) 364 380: 365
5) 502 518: 503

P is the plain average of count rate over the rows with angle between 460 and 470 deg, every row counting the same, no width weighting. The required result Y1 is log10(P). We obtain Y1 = 2.46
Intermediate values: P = 290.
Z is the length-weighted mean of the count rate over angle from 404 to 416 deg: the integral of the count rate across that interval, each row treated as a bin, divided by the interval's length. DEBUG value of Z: 285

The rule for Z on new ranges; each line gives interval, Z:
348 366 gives 388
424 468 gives 270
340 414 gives 301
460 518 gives 263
